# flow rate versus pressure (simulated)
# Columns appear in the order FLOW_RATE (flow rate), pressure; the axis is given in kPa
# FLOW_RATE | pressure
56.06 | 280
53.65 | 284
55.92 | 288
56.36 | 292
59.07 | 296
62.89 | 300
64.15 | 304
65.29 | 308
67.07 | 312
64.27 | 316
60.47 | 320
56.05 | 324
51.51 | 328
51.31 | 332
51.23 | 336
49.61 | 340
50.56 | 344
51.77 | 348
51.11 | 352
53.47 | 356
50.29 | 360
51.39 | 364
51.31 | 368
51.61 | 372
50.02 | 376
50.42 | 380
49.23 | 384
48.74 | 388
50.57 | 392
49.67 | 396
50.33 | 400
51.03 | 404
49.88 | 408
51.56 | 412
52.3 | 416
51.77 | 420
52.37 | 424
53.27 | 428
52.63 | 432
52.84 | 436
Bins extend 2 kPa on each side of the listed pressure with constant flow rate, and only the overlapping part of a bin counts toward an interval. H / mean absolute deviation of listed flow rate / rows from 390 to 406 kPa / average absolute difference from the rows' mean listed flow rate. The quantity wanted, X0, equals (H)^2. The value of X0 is 0.16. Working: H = 0.4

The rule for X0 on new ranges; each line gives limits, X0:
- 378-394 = 0.57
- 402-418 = 0.54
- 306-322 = 3.63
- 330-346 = 0.35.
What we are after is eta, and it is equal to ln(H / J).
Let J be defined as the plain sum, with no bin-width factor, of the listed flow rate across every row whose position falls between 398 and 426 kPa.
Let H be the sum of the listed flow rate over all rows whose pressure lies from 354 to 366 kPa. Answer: -0.8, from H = 155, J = 359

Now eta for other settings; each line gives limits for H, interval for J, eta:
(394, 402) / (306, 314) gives -0.3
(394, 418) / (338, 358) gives 0.2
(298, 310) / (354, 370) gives -0.1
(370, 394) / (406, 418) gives 0.7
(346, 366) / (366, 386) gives 0.0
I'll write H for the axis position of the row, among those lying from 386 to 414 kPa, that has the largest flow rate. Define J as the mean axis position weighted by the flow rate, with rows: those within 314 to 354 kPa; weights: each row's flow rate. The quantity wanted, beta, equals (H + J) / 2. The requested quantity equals 372.6 kPa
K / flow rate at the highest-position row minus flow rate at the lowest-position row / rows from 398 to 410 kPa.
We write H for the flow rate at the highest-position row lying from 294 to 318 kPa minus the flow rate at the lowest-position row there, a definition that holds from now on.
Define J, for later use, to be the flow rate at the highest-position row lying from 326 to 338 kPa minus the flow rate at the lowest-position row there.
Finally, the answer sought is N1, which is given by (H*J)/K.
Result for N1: 3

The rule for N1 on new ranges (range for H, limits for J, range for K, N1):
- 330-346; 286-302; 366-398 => 3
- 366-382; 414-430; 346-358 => -1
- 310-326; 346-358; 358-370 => -18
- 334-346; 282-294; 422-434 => -7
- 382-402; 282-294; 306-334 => 0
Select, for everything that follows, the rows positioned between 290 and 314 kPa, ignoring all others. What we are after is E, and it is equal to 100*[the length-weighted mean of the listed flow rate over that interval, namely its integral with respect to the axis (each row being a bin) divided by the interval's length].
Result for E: 6247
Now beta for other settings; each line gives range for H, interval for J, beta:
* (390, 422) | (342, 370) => 386.0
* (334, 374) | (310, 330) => 337.7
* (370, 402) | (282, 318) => 336.4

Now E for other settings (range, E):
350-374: 5153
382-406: 4993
